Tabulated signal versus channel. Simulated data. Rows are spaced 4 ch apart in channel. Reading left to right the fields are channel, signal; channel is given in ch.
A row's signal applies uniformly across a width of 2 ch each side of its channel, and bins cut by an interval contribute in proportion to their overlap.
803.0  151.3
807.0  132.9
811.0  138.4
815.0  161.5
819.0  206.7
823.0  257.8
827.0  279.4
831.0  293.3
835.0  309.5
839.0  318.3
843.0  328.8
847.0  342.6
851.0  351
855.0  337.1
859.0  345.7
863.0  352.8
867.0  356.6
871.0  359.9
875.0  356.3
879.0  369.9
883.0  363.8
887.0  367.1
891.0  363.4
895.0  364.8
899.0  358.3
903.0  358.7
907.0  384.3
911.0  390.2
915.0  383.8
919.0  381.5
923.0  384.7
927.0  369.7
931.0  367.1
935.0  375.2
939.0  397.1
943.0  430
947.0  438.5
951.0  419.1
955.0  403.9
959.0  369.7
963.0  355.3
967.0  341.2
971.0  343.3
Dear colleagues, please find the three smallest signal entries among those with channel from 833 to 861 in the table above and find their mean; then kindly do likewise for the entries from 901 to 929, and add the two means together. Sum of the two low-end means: 689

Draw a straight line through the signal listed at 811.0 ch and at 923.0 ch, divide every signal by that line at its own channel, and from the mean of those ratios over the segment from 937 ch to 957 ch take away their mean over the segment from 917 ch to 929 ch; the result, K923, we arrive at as 0.0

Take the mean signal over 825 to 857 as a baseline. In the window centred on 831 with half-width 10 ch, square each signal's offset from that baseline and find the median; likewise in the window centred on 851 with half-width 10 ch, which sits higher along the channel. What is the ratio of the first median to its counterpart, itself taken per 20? 0.070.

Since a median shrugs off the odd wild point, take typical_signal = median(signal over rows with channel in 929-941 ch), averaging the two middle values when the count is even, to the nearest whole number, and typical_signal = 375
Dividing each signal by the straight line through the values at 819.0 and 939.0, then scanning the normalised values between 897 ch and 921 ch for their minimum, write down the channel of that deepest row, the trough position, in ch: 919.0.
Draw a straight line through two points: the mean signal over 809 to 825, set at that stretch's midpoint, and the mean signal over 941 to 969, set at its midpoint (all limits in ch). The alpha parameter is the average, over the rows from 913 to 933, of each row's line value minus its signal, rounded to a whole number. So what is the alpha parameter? -30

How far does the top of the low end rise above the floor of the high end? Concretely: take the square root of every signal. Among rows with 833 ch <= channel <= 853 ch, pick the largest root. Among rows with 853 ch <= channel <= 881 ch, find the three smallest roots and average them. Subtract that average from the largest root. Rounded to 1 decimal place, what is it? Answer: 0.2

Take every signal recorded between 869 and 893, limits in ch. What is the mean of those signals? 363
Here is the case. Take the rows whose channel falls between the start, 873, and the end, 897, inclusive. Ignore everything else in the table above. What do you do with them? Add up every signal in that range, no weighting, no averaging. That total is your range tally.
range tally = 2185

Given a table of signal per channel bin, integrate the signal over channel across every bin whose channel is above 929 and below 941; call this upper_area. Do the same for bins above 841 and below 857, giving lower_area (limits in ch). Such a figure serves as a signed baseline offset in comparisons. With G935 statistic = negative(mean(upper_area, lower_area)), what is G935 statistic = -4998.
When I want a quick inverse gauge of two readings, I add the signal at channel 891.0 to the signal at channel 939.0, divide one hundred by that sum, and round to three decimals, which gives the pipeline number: 0.131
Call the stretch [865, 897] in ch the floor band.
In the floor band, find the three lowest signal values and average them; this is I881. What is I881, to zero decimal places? 358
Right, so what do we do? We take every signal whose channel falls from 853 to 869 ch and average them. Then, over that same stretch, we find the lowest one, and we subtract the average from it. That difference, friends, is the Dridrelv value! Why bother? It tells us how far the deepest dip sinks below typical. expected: -11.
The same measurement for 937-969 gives -53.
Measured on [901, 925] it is -22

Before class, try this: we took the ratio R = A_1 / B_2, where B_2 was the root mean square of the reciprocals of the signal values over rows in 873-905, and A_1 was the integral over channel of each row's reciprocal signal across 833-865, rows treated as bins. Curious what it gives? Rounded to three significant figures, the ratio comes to 34.6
